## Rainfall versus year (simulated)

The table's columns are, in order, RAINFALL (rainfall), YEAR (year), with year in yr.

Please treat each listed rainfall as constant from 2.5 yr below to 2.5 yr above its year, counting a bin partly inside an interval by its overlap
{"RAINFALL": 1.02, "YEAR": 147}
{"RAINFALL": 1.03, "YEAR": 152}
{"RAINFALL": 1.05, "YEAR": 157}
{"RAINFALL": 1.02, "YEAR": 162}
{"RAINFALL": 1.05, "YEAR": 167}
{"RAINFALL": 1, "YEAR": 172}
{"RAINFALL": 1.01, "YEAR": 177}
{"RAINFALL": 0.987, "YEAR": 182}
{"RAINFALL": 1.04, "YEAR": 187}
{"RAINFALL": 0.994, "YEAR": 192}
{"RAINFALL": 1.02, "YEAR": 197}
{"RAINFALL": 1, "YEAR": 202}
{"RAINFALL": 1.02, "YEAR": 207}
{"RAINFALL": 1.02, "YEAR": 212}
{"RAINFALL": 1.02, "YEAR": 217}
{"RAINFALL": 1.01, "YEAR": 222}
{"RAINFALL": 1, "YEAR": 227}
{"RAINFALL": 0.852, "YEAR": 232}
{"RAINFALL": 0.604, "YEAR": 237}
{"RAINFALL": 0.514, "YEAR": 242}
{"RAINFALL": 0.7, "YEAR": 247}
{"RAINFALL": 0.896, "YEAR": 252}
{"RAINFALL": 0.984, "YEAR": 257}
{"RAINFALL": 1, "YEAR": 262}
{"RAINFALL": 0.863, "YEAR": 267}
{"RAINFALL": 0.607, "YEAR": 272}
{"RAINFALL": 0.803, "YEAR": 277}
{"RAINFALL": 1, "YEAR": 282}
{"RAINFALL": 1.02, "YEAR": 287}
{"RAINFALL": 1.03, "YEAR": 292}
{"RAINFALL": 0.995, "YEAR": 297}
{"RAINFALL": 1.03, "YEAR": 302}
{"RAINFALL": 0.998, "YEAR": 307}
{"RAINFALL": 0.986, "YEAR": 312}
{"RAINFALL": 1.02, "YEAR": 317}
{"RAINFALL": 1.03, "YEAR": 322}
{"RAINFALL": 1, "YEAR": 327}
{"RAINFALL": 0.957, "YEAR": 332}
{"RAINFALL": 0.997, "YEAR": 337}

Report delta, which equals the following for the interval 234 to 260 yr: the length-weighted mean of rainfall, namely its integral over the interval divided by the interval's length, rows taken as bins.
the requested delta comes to 0.75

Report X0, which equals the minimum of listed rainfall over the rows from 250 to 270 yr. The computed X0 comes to 0.863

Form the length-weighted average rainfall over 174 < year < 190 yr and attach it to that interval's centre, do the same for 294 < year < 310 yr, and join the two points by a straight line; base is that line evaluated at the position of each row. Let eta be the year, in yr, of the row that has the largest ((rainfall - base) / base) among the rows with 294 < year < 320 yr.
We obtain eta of 302 yr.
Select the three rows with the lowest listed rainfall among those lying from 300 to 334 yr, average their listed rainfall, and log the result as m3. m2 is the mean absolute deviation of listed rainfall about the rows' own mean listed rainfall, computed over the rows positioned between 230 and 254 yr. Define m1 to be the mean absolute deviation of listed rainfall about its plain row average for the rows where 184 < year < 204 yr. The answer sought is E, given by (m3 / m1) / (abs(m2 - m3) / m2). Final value 9.0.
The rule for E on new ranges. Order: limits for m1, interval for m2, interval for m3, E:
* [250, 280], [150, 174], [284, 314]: 0.2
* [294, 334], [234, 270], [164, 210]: 10.4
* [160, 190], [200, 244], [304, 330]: 10.0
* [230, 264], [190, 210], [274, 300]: 0.1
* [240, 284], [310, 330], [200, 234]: 0.1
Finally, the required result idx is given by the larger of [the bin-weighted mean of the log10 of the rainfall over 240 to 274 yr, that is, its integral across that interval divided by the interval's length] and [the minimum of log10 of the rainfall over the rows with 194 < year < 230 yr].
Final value 0.000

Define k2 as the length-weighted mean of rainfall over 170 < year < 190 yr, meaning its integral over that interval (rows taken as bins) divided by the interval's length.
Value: 1.01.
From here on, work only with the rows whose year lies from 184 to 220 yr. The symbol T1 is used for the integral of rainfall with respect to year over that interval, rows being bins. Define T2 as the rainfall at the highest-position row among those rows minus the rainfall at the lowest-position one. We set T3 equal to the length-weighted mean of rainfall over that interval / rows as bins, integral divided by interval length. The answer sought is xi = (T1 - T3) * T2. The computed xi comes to -0.7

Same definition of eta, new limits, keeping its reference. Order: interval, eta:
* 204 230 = 217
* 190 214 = 212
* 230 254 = 252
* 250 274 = 262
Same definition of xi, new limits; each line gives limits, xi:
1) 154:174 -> -1.0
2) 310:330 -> 0.3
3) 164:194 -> -1.6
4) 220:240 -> -6.6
